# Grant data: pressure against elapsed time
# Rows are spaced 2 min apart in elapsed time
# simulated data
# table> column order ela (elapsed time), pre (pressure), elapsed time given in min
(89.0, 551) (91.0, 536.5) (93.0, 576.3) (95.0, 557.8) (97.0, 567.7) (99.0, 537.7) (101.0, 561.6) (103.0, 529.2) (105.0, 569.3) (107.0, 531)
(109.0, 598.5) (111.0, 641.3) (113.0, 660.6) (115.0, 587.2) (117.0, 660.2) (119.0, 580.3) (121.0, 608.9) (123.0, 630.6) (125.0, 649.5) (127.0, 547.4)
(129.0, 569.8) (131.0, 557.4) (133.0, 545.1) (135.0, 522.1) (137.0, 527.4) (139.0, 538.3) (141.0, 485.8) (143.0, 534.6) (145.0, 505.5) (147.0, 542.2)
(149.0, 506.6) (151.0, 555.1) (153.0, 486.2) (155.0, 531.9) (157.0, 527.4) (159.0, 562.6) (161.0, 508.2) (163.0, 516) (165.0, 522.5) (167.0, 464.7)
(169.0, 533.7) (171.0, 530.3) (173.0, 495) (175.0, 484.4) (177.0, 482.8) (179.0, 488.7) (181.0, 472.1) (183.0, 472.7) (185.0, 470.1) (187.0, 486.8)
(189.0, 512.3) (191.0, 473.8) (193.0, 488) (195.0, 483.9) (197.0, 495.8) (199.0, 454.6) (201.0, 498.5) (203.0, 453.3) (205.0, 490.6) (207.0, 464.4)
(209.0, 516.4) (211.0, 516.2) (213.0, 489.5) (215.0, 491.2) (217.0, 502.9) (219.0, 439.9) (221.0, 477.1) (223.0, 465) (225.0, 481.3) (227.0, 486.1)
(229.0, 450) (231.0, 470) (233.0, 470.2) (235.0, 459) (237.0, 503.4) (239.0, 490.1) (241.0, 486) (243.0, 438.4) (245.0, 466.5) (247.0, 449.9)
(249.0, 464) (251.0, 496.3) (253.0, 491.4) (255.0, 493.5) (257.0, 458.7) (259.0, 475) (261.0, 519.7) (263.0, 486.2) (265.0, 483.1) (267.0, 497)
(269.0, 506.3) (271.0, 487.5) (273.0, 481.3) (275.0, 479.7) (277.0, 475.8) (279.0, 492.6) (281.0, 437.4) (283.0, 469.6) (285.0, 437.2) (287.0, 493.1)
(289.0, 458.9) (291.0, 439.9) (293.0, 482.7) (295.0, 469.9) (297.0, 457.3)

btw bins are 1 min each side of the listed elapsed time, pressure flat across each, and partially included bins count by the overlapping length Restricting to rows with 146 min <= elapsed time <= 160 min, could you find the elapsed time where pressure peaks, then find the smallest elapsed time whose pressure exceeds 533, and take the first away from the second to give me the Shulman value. -12 min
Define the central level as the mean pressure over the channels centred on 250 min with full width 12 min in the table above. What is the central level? 477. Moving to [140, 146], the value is 509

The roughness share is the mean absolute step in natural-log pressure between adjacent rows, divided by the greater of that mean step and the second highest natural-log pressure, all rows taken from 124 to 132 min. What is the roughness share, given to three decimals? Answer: 0.012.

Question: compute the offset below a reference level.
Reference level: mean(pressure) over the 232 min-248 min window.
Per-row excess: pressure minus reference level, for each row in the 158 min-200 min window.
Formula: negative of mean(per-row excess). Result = -25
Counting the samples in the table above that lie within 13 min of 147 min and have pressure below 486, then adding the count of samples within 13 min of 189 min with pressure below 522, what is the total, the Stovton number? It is 14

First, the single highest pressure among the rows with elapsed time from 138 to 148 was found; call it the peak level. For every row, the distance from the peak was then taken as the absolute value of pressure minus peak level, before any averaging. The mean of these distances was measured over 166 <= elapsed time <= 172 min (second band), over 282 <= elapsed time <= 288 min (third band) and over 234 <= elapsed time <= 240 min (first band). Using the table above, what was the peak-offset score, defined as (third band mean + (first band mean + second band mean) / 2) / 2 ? 60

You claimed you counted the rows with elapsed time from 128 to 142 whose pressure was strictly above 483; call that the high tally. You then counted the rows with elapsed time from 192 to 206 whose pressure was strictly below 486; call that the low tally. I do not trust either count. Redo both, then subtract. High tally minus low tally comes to 4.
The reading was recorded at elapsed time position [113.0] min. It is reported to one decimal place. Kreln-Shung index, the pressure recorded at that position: 660.6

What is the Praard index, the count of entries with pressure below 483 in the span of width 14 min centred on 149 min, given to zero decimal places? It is 0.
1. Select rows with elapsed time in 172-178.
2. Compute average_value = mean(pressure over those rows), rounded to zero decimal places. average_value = 487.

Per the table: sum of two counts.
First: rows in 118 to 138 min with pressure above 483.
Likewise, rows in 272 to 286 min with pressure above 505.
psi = 10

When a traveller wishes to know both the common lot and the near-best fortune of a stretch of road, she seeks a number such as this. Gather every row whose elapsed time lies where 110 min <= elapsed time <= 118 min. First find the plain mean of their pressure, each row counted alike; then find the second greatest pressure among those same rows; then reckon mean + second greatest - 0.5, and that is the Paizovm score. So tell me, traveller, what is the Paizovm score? 1297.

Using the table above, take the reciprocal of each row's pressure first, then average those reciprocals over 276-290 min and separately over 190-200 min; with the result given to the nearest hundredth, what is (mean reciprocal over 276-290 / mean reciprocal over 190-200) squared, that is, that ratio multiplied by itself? 1.06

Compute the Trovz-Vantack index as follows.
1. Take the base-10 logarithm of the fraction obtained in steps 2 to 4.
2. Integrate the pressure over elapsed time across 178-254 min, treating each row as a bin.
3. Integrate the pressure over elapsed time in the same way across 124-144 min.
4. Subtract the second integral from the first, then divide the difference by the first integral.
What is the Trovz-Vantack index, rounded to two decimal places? -0.16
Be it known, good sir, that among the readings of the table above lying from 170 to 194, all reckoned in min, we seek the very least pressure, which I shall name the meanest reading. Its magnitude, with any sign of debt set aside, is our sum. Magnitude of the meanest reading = 470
